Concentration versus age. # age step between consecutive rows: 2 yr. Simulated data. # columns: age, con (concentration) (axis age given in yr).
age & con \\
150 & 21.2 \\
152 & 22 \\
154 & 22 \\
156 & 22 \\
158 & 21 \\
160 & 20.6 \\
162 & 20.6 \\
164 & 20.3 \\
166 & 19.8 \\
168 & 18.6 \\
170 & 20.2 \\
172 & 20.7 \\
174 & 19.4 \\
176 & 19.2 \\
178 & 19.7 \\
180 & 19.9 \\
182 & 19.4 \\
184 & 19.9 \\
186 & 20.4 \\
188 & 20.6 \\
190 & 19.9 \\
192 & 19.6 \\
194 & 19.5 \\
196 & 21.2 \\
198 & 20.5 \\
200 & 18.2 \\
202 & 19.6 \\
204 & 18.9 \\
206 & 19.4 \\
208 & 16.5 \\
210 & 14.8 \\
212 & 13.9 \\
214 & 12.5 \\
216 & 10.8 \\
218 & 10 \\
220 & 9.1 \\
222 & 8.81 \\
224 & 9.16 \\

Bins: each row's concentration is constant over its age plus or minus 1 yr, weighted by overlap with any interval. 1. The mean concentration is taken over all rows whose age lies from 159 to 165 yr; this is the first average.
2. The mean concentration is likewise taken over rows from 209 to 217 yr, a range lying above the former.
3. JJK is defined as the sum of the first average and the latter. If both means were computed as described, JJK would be 33.5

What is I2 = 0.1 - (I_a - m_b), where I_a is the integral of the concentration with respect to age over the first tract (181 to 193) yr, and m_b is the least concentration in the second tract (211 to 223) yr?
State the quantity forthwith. -231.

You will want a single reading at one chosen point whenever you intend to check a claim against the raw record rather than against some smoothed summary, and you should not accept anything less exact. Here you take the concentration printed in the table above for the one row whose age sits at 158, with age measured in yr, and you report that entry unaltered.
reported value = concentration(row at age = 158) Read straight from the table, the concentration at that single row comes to 21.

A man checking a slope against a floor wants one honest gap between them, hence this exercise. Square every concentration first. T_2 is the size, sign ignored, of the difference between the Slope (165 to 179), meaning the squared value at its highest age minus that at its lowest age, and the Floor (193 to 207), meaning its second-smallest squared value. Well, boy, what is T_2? 361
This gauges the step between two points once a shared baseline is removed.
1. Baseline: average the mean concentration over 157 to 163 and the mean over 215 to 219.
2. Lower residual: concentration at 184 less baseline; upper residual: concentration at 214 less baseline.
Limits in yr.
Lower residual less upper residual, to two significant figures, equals 7.4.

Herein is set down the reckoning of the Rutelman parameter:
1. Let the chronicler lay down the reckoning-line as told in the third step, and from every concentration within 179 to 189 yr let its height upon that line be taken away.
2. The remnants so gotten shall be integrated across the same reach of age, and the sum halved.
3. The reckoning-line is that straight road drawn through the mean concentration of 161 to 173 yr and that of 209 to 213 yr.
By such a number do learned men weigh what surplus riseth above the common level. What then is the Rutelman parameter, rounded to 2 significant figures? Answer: 11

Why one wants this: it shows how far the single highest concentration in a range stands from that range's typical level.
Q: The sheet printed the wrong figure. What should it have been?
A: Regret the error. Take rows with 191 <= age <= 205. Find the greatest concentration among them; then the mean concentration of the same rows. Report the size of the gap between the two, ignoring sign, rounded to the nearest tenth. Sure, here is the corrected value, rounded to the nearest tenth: 1.6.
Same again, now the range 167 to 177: 1.1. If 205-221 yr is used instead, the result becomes 6.0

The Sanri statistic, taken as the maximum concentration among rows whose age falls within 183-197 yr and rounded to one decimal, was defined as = 21.2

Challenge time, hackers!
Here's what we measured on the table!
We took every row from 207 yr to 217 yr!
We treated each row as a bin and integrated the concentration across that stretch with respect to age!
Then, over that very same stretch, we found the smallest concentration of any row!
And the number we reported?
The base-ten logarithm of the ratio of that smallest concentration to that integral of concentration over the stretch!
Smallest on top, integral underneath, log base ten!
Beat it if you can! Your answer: -1.103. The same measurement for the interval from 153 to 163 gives -1.013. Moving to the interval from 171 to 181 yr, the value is -1.013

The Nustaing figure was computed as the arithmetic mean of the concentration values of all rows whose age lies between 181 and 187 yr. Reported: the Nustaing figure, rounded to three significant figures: 19.9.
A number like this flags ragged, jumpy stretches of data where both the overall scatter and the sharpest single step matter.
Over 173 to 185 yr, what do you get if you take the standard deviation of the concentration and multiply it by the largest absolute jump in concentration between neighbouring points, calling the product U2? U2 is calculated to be 0.1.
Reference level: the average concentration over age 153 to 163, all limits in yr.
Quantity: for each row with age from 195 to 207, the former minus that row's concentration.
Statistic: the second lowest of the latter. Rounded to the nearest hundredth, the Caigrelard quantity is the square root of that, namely 0.86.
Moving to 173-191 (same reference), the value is 0.92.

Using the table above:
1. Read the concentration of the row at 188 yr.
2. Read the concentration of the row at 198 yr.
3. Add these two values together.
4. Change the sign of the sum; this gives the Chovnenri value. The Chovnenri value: -41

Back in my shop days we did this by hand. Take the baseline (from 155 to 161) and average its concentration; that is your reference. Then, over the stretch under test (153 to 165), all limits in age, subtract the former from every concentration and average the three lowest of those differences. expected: -0.7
